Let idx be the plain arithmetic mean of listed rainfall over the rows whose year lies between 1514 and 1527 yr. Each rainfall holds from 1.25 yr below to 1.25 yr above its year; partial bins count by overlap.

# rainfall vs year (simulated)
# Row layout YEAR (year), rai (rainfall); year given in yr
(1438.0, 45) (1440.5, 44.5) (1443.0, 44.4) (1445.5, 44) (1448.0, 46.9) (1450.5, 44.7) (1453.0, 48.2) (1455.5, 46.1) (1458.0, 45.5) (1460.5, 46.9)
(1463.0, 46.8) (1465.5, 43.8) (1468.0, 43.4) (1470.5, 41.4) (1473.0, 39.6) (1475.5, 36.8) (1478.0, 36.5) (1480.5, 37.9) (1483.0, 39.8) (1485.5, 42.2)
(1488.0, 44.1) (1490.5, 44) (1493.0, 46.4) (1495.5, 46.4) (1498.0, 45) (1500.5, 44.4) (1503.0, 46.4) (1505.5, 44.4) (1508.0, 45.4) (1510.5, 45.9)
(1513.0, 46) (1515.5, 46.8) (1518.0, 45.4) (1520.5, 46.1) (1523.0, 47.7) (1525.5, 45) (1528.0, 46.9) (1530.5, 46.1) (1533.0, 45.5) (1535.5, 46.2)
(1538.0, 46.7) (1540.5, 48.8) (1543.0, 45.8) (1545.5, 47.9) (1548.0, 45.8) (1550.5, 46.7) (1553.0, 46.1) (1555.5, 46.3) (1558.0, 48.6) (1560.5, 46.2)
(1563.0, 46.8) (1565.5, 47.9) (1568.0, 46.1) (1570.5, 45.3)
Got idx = 46.2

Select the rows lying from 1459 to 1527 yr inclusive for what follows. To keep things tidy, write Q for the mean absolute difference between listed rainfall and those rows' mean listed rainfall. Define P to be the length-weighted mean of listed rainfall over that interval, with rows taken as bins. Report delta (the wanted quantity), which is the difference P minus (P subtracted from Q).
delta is 85.3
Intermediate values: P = 43.9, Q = 2.5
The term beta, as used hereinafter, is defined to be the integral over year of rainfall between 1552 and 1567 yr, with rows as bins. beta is 705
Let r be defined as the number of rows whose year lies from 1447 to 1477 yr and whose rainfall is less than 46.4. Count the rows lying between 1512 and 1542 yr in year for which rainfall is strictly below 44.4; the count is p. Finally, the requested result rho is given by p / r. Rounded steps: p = 0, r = 8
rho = 0.0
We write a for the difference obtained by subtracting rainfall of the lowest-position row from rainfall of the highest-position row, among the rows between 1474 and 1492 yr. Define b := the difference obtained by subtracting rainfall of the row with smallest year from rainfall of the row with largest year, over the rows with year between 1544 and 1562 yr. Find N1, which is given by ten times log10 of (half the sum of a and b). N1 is 4.4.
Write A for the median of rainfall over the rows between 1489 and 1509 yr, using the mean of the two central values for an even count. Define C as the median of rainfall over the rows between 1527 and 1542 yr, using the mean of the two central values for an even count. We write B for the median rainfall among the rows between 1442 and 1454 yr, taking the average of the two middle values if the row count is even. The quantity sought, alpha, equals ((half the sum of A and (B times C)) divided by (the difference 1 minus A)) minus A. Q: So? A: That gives -69.2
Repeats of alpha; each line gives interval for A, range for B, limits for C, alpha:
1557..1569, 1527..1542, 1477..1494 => -68.7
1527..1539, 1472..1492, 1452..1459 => -67.0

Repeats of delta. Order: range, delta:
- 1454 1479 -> 82.3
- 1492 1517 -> 90.7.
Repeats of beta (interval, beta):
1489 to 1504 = 681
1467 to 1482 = 588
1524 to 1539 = 691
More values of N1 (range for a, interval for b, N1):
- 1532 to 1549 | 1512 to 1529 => -2.2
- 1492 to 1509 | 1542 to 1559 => -0.5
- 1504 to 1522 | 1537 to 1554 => -2.6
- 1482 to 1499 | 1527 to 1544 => 3.1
